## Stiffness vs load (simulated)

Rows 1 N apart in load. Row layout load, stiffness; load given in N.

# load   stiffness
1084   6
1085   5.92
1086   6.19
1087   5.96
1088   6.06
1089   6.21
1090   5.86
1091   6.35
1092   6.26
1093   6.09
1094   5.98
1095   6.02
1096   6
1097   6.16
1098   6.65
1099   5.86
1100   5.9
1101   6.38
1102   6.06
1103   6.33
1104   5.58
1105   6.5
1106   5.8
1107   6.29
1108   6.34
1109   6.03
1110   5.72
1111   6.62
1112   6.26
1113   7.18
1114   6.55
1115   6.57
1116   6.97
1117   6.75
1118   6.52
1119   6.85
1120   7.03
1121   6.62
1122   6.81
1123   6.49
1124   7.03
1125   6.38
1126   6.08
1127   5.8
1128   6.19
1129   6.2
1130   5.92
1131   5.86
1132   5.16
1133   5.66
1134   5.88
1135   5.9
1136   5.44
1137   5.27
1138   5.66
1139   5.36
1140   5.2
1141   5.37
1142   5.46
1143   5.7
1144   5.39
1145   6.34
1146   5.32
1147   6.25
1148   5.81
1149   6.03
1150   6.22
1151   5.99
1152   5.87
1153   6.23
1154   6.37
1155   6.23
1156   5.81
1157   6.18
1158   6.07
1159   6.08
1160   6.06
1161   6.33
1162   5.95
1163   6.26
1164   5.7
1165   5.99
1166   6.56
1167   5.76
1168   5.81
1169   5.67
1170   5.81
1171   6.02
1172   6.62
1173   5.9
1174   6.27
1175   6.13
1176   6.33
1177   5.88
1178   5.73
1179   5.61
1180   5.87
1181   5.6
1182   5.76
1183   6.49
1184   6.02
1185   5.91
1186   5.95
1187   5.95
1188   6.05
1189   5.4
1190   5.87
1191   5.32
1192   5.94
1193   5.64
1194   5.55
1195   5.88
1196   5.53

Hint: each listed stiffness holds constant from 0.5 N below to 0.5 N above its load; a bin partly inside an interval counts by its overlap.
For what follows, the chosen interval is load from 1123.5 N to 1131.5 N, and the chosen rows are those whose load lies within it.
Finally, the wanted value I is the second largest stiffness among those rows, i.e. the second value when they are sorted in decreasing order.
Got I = 6.38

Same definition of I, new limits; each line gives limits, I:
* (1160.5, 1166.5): 6.33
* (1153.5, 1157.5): 6.23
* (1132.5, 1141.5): 5.88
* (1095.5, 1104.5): 6.38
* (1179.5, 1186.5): 6.02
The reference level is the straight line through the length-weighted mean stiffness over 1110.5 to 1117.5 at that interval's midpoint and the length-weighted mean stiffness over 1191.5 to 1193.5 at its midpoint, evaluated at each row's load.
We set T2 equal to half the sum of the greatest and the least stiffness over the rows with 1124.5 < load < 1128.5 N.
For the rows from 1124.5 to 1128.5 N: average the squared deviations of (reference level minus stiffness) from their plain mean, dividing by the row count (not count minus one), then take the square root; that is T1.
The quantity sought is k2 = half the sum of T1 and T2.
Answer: 3.15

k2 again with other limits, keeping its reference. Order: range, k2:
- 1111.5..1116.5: 3.53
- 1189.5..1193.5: 2.94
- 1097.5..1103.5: 3.27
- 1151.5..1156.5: 3.16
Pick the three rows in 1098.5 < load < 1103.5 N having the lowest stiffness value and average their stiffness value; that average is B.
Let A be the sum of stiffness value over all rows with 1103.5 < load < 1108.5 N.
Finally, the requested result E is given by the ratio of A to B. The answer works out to 5.14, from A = 30.5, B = 5.94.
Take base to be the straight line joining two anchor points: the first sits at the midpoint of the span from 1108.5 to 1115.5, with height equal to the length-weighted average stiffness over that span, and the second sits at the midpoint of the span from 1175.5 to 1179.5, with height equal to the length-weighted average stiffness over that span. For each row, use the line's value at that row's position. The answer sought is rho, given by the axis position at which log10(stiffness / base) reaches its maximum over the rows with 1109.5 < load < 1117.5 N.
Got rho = 1113 N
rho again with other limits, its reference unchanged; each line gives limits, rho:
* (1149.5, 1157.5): 1154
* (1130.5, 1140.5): 1135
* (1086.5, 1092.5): 1091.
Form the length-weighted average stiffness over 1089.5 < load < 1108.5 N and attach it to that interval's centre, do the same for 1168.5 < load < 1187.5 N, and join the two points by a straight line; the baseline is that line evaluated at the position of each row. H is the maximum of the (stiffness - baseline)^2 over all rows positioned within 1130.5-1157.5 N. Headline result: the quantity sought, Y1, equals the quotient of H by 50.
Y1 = 0.016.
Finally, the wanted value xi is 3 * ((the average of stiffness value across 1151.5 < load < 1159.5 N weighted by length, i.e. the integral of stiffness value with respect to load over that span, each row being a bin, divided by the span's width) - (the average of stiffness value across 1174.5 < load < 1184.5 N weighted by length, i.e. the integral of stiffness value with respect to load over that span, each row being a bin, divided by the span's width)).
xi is 0.5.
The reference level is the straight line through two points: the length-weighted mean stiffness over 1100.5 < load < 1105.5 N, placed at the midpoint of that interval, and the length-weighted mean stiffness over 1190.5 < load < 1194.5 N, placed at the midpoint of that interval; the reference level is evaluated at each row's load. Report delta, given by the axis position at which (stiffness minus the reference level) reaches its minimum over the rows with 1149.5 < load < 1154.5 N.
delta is 1152 N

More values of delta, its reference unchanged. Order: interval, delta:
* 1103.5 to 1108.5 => 1104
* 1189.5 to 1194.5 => 1191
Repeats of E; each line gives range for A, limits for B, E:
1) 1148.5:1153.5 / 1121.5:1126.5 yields 4.80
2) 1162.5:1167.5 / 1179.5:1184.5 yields 5.27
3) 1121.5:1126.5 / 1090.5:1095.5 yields 5.44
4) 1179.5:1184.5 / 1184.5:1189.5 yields 5.17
